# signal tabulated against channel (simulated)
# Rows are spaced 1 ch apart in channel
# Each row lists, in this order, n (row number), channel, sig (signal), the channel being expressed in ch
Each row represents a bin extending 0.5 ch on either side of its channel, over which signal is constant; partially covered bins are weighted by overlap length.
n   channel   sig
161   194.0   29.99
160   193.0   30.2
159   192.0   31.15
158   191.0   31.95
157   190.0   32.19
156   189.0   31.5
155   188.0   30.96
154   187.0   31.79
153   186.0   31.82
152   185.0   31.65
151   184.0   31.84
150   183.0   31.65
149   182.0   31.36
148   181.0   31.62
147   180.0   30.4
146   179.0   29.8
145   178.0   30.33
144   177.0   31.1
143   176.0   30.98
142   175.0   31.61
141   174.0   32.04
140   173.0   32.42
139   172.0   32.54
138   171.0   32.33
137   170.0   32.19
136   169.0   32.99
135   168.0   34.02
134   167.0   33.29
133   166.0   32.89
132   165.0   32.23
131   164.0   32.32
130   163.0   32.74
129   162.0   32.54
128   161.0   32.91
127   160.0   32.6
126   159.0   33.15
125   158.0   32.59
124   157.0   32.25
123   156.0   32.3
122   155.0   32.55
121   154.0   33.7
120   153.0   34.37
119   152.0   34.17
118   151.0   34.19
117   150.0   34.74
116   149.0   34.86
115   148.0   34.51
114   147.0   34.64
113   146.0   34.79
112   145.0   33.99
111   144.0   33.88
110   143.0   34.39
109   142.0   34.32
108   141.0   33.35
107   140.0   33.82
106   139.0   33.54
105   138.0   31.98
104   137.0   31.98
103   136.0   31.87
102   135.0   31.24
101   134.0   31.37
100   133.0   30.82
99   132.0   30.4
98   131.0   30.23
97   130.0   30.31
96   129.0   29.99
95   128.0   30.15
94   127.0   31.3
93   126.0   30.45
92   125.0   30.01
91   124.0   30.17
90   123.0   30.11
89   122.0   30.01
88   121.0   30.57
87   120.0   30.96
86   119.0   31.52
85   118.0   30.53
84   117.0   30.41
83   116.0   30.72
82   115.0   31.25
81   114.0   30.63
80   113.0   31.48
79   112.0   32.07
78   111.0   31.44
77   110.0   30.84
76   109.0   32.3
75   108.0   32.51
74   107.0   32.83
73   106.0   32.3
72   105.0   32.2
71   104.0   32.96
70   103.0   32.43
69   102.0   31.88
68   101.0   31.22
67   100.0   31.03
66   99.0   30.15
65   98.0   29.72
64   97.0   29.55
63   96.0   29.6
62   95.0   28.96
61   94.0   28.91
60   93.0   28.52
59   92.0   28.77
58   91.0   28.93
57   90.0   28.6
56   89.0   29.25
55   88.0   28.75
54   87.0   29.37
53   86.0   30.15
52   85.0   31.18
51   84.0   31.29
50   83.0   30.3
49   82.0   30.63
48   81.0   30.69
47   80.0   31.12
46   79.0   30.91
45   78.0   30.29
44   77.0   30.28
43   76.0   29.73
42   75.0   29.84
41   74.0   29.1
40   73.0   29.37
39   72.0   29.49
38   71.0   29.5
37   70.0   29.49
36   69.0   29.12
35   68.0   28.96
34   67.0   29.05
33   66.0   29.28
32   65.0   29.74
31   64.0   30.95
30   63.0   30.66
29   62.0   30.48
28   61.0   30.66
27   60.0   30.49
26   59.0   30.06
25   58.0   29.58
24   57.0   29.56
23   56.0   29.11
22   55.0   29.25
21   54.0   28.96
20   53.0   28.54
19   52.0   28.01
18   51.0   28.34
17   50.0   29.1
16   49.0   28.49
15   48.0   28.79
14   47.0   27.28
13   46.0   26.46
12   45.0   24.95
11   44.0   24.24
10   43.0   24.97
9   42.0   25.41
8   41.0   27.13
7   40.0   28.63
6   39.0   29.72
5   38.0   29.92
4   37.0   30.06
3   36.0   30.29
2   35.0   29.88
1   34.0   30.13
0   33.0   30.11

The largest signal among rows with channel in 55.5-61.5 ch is 30.66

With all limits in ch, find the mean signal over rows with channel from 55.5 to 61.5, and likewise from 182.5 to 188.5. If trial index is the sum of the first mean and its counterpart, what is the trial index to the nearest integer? 62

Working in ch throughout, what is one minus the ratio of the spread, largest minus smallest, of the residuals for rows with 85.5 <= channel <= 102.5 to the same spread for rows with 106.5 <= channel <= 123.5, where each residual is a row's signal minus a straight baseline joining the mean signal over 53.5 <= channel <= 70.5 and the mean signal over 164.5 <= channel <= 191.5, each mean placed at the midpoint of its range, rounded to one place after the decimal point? 0.0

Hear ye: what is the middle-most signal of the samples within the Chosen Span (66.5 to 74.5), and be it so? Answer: 29.2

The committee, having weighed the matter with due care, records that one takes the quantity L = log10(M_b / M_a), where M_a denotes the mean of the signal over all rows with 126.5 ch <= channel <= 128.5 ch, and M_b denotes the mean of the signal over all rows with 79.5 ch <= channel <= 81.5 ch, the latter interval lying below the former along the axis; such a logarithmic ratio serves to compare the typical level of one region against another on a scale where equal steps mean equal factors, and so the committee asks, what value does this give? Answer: 0.003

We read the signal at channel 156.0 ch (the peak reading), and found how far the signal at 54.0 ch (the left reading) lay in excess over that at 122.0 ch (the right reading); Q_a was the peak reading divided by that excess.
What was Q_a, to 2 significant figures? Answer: -31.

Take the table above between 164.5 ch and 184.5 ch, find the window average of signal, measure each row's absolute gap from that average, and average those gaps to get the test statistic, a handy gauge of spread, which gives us 0.81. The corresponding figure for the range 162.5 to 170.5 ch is 0.46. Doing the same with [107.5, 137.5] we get 0.62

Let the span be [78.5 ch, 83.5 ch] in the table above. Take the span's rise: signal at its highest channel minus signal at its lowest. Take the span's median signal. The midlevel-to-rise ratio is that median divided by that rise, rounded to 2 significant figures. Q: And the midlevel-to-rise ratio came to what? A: -50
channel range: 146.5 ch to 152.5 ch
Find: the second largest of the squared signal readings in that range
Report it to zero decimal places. 1207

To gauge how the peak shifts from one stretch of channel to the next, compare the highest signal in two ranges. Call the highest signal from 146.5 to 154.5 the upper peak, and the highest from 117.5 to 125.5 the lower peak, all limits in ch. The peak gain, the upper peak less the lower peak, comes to 3.3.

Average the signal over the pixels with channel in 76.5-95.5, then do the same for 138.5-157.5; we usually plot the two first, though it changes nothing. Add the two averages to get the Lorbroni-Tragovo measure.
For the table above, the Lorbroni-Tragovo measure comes 64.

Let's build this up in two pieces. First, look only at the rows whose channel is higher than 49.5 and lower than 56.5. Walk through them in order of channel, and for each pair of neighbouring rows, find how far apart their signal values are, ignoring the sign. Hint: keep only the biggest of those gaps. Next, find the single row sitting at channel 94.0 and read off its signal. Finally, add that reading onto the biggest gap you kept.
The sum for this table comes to 29.7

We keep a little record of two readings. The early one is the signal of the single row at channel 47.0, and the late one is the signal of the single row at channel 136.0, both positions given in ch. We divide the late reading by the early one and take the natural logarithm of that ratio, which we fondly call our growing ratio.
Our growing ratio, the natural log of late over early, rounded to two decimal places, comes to 0.16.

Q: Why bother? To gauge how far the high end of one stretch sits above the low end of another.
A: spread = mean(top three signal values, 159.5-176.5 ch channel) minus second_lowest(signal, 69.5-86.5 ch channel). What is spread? 4.1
